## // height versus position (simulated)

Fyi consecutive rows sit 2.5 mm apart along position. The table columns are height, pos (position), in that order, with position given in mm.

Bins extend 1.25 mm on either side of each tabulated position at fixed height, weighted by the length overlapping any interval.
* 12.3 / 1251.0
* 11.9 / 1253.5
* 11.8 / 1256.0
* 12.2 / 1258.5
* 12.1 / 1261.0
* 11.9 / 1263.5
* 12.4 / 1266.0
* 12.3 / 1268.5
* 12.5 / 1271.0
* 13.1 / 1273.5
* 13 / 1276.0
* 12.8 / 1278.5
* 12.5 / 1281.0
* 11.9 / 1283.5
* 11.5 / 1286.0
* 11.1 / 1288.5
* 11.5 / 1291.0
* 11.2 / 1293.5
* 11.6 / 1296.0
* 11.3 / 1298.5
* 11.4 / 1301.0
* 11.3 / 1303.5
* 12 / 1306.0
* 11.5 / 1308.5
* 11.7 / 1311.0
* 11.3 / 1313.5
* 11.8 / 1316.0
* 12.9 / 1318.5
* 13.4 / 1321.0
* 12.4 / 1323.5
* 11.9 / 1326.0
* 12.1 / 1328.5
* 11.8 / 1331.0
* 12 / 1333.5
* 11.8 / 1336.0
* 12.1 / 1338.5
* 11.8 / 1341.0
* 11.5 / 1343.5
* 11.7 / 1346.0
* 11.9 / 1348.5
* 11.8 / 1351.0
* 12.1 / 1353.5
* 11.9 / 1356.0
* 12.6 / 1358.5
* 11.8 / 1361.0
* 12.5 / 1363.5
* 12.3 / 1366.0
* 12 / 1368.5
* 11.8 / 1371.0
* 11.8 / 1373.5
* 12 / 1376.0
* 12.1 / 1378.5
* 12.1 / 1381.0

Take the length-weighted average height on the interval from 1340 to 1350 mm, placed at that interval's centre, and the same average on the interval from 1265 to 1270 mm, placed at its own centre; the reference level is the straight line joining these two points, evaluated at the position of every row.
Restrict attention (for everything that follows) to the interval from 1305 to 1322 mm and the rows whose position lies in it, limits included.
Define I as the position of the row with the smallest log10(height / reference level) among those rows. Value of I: 1313.5 mm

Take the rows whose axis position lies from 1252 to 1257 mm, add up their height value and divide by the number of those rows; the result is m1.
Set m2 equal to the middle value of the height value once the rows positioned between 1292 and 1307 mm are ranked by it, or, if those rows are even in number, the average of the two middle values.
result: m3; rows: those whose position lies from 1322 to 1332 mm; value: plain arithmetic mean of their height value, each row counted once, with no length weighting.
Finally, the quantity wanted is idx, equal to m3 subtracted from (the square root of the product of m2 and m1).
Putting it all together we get -0.45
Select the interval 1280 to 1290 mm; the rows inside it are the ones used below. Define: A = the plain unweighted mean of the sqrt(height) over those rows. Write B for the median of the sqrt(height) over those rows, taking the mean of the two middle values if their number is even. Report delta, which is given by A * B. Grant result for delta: 11.7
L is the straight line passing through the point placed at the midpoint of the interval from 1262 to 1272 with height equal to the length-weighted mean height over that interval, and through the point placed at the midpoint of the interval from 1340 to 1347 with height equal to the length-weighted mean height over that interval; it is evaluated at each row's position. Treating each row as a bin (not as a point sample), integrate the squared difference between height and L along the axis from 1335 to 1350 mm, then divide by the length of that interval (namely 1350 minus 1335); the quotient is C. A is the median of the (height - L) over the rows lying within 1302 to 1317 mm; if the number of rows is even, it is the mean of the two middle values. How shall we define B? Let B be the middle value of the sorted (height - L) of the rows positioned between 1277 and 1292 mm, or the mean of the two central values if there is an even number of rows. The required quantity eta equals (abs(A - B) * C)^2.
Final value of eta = 0.0000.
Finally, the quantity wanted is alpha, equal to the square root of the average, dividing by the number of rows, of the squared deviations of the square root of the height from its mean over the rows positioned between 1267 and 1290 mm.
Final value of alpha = 0.092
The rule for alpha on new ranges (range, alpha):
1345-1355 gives 0.021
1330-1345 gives 0.027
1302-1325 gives 0.098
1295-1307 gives 0.039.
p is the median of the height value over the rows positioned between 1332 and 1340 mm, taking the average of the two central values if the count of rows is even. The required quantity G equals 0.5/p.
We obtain 0.0417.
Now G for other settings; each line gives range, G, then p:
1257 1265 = 0.0413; 12.1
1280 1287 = 0.0420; 11.9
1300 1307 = 0.0439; 11.4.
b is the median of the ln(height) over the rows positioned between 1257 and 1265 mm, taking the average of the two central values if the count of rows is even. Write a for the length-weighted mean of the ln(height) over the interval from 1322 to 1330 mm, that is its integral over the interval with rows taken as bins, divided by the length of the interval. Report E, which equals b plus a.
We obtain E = 4.991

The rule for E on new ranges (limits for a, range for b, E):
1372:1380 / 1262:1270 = 4.992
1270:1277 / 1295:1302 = 4.989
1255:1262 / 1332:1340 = 4.973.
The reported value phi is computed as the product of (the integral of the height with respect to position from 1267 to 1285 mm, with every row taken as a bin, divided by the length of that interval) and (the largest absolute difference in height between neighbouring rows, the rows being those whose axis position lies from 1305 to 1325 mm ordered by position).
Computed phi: 14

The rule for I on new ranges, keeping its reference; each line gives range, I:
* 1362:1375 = 1371.0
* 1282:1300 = 1288.5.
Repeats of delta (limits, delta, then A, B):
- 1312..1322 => 12.3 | 3.51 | 3.51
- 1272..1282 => 12.9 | 3.58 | 3.59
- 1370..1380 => 11.9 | 3.45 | 3.45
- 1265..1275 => 12.5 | 3.55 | 3.53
